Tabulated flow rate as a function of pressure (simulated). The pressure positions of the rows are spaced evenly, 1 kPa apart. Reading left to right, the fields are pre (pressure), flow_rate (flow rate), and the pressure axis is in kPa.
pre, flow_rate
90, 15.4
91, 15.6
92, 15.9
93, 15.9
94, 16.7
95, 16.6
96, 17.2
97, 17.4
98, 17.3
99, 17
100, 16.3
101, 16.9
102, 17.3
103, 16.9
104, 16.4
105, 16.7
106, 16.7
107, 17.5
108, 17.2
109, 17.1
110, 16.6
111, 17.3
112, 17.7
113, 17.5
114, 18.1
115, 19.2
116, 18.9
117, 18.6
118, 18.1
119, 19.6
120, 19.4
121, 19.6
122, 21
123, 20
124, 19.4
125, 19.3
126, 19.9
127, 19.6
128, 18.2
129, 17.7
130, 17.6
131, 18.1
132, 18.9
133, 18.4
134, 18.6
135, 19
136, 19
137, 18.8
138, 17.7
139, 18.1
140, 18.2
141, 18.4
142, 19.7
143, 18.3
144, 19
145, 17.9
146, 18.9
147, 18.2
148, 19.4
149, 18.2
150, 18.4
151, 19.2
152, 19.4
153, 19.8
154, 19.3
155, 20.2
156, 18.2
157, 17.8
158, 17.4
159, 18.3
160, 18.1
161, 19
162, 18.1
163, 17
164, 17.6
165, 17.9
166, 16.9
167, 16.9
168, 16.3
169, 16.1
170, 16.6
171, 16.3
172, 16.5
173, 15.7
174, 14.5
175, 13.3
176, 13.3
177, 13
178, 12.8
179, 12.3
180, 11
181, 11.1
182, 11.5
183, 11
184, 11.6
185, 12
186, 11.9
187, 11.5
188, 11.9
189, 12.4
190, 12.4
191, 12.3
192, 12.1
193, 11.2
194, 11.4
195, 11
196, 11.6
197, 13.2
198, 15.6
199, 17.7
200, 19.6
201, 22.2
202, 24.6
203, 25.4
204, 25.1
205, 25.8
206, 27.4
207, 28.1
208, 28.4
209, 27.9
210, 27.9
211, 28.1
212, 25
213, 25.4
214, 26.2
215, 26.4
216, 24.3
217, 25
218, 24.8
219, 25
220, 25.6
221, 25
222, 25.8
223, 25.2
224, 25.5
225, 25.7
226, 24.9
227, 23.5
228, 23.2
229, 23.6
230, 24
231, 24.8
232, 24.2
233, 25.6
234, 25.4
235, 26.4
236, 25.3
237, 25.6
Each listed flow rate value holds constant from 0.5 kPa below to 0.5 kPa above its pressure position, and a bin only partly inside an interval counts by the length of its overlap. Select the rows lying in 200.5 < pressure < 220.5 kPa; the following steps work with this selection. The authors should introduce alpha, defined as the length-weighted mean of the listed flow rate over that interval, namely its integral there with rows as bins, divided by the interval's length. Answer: 25.9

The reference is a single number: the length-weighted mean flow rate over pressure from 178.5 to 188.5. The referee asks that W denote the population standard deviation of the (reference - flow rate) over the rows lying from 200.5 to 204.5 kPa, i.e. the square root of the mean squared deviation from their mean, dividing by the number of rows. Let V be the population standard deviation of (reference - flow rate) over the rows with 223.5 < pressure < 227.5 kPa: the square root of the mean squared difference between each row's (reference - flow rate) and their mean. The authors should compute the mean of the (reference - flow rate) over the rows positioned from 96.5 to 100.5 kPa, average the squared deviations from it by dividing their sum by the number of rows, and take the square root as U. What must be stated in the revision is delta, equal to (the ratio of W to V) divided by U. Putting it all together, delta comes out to 3.4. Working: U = 0.43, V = 0.9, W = 1.3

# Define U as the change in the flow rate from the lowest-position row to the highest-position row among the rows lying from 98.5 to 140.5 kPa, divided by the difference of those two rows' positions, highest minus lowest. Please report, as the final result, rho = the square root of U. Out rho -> 0.17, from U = 0.03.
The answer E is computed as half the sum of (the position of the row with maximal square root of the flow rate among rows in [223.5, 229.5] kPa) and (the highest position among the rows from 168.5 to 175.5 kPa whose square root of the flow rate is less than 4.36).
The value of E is 200.0 kPa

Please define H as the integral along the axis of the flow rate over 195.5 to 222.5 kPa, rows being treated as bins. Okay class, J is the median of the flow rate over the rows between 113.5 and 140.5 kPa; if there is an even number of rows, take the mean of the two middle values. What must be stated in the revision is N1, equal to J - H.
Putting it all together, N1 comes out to -628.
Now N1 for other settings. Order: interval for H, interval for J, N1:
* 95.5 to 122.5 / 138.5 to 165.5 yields -461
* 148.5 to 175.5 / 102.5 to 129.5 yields -455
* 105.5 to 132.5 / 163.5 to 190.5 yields -486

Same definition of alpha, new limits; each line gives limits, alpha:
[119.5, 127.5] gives 19.8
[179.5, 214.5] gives 18.0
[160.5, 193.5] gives 14.1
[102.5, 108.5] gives 16.9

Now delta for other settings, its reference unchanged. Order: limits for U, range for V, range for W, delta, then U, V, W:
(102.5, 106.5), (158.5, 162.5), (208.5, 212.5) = 19.5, 0.18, 0.4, 1.3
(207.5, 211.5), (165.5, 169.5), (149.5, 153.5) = 7.0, 0.20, 0.4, 0.5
